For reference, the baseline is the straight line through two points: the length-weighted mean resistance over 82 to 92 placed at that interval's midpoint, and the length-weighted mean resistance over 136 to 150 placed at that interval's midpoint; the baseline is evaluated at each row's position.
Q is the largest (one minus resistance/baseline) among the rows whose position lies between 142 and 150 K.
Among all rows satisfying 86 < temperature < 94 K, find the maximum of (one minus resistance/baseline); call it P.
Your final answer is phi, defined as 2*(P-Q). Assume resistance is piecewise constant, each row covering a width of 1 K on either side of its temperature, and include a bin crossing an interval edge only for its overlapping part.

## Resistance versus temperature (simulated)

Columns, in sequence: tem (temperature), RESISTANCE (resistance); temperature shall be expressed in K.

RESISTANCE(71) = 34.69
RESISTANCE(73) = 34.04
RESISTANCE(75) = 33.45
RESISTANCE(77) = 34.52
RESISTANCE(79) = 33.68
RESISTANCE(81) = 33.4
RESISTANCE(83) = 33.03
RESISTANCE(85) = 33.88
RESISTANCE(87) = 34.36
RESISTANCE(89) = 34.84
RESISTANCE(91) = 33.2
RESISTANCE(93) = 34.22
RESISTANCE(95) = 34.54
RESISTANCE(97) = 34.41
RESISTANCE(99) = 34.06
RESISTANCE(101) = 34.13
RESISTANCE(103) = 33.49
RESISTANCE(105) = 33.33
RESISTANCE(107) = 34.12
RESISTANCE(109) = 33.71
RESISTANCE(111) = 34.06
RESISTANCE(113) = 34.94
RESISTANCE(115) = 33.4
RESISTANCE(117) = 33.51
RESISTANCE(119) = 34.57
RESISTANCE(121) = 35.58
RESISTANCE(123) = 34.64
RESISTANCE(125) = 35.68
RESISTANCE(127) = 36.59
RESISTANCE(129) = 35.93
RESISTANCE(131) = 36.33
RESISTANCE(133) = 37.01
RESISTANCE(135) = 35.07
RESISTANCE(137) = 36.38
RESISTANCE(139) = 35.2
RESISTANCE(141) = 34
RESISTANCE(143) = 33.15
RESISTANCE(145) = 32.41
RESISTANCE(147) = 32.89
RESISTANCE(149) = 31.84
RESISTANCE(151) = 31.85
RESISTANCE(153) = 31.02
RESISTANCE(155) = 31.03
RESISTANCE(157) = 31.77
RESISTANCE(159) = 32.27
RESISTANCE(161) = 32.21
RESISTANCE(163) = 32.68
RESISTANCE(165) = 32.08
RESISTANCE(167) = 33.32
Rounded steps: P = 0.019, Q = 0.055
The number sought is -0.07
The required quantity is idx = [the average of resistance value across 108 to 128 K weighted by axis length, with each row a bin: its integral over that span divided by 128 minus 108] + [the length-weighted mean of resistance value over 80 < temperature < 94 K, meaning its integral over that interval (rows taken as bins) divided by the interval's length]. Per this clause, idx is 68.5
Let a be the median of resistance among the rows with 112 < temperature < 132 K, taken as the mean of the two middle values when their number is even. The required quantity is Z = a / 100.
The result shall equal 0.353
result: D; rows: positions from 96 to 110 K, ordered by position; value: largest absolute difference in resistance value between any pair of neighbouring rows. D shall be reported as 0.8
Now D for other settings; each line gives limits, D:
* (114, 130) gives 1.1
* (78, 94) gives 1.6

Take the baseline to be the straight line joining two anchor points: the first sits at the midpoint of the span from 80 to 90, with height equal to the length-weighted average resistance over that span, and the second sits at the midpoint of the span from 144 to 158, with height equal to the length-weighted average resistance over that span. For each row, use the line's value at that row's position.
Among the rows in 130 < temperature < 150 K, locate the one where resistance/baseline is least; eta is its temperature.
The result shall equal 149 K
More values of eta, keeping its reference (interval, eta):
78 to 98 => 83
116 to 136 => 117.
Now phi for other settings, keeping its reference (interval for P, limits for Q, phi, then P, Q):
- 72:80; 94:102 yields 0.04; 0.013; -0.007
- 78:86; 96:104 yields 0.03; 0.025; 0.010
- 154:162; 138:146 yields 0.08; 0.078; 0.038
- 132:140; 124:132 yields 0.03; -0.040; -0.057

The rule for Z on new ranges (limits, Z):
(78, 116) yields 0.341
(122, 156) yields 0.346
